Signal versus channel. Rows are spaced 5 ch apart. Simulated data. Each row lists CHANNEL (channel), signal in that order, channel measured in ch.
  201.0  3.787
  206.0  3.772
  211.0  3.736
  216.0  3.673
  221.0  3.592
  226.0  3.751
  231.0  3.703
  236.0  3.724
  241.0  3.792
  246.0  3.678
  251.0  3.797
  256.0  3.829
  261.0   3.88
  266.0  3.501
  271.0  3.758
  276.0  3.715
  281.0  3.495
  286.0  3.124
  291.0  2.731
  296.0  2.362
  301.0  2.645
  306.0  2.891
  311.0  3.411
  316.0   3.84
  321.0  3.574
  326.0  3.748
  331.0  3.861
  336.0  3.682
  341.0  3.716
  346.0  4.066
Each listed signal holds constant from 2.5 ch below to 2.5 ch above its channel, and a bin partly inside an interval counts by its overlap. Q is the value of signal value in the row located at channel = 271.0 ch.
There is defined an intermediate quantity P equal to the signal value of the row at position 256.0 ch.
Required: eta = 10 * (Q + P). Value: 75.9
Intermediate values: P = 3.829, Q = 3.758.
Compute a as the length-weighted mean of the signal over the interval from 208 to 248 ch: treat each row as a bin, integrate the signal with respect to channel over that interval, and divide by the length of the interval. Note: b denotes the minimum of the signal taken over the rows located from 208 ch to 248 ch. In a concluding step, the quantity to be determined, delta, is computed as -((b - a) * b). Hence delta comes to 0.41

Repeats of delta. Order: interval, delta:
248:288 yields 1.63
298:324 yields 1.64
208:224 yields 0.29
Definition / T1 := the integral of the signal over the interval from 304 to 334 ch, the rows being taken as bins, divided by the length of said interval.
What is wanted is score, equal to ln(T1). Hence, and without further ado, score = 1.27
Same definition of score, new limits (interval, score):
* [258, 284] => 1.30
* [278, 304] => 1.06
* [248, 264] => 1.34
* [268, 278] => 1.32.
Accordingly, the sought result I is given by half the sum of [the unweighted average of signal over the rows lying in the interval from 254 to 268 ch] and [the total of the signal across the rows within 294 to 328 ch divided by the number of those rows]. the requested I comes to 3.47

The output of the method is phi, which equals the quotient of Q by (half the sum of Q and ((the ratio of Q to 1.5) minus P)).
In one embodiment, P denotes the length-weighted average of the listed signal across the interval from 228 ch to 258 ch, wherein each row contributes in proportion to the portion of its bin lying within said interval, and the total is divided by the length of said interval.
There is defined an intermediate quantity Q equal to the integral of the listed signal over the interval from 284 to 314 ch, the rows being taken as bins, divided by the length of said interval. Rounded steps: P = 3.75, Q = 2.87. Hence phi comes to 5.55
